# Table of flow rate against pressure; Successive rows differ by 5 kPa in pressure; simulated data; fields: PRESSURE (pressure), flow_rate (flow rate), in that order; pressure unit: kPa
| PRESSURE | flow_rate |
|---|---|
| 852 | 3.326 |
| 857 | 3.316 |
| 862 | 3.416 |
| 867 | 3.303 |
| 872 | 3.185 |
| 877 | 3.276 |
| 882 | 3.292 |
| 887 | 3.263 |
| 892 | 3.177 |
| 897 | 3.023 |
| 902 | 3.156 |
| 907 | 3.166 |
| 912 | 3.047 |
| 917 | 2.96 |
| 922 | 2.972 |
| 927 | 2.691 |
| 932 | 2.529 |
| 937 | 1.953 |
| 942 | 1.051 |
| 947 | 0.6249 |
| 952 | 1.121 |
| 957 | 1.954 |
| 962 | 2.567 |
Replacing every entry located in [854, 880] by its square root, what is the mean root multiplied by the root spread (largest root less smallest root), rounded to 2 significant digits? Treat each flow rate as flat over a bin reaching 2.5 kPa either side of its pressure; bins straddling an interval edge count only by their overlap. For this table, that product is 0.12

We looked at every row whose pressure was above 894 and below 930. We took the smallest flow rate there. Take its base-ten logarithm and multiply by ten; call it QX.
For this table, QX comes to 4.30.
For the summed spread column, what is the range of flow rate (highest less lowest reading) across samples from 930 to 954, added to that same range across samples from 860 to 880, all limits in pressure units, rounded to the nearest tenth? 2.1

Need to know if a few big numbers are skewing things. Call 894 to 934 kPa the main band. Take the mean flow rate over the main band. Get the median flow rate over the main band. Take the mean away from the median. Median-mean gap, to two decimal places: 0.05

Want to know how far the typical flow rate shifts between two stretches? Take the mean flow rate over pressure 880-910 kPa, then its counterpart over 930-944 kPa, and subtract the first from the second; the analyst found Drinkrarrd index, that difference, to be -1.3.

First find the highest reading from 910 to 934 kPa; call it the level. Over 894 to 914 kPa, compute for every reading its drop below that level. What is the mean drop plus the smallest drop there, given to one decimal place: -0.2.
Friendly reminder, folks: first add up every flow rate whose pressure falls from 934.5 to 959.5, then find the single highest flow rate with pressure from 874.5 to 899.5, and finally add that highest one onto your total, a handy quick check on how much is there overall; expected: 10.0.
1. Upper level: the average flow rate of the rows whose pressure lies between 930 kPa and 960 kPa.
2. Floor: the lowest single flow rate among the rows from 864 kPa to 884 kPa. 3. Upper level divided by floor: 0.48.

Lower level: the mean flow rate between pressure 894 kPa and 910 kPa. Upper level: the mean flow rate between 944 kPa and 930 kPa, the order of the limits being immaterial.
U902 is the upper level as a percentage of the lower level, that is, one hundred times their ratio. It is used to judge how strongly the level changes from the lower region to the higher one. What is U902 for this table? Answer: 59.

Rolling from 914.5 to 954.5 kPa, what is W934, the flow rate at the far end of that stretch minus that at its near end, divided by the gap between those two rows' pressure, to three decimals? -0.053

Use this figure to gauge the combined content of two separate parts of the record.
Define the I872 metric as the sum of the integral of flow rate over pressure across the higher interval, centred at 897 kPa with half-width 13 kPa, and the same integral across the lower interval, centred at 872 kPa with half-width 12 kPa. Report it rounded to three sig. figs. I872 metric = 161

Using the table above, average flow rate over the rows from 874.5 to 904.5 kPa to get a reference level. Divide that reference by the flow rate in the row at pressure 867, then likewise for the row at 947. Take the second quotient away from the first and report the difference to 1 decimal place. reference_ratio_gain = -4.1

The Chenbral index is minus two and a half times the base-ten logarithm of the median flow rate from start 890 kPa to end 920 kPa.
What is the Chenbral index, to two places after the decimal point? -1.23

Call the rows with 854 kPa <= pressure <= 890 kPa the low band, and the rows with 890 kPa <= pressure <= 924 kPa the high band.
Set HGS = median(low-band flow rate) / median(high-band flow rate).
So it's 1.1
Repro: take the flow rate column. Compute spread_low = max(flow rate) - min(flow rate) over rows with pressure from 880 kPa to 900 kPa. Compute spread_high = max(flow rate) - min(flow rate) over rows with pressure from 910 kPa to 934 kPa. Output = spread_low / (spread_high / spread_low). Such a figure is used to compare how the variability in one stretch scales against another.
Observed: 0.14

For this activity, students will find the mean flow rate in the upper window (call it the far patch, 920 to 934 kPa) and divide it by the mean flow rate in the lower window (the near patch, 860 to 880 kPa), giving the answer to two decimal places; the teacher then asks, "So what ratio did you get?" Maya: 0.83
